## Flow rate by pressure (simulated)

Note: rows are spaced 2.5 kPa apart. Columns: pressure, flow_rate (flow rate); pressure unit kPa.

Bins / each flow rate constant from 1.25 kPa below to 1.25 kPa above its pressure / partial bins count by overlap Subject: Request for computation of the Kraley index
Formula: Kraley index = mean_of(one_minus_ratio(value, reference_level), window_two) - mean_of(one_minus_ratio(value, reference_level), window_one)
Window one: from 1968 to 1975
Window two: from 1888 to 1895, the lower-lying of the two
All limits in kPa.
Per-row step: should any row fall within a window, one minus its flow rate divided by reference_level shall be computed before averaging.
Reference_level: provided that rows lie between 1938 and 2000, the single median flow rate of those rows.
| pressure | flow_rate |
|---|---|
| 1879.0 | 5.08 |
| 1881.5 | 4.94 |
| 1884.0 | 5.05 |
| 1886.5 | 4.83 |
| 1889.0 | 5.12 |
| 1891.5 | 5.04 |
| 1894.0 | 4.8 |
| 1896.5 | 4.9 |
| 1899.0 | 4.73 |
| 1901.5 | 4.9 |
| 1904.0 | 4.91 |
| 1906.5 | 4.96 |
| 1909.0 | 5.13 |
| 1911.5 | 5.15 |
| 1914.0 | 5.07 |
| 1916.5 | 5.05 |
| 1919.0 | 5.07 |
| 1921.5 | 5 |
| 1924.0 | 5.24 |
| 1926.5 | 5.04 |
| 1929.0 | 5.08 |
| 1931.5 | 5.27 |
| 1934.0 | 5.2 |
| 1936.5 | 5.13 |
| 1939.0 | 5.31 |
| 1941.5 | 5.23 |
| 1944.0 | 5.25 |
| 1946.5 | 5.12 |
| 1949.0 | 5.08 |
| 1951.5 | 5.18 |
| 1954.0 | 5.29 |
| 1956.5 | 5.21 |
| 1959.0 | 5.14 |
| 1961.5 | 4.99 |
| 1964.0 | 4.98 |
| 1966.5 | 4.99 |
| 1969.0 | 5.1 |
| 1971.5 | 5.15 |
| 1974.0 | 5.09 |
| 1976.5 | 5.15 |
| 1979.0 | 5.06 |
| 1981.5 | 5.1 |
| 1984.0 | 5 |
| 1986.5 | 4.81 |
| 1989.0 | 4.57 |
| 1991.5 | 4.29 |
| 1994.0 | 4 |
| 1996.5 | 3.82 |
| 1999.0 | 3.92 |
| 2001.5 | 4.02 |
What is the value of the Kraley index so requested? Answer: 0.02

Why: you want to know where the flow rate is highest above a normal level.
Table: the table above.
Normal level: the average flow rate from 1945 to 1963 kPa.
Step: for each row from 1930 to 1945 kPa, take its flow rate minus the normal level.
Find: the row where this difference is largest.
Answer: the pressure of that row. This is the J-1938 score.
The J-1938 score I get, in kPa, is 1939.0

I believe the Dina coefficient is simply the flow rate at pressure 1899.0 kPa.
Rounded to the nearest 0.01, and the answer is 4.73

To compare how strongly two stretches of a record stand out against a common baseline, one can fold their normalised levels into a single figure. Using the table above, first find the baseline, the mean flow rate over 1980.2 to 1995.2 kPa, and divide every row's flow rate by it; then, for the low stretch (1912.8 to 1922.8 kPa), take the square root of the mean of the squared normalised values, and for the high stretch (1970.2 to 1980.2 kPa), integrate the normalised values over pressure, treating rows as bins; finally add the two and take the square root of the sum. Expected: 3.48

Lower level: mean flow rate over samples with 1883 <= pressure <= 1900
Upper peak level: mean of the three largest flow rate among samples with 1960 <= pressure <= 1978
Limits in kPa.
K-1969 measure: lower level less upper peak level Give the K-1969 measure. -0.21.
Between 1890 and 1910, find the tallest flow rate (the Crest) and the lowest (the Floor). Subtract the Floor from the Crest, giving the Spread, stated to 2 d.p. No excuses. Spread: 0.40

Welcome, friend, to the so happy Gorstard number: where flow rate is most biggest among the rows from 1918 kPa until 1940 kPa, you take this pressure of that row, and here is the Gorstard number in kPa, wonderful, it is 1939.0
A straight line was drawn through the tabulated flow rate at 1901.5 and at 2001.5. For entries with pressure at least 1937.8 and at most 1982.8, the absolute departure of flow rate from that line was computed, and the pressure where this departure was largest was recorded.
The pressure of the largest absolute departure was 1976.5 kPa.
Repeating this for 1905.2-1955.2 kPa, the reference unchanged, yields 1954.0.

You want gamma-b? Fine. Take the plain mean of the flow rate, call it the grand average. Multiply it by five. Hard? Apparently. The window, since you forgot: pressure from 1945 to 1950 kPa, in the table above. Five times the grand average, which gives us 25.5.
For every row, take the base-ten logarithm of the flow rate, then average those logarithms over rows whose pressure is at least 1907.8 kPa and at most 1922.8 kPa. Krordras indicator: 0.706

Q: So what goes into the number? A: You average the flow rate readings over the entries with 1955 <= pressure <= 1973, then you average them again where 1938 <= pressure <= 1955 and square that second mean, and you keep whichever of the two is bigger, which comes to 27.1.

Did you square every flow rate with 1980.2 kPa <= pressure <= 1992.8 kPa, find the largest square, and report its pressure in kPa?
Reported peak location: 1981.5 kPa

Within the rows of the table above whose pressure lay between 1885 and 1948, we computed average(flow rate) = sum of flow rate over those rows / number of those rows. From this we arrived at 5.06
